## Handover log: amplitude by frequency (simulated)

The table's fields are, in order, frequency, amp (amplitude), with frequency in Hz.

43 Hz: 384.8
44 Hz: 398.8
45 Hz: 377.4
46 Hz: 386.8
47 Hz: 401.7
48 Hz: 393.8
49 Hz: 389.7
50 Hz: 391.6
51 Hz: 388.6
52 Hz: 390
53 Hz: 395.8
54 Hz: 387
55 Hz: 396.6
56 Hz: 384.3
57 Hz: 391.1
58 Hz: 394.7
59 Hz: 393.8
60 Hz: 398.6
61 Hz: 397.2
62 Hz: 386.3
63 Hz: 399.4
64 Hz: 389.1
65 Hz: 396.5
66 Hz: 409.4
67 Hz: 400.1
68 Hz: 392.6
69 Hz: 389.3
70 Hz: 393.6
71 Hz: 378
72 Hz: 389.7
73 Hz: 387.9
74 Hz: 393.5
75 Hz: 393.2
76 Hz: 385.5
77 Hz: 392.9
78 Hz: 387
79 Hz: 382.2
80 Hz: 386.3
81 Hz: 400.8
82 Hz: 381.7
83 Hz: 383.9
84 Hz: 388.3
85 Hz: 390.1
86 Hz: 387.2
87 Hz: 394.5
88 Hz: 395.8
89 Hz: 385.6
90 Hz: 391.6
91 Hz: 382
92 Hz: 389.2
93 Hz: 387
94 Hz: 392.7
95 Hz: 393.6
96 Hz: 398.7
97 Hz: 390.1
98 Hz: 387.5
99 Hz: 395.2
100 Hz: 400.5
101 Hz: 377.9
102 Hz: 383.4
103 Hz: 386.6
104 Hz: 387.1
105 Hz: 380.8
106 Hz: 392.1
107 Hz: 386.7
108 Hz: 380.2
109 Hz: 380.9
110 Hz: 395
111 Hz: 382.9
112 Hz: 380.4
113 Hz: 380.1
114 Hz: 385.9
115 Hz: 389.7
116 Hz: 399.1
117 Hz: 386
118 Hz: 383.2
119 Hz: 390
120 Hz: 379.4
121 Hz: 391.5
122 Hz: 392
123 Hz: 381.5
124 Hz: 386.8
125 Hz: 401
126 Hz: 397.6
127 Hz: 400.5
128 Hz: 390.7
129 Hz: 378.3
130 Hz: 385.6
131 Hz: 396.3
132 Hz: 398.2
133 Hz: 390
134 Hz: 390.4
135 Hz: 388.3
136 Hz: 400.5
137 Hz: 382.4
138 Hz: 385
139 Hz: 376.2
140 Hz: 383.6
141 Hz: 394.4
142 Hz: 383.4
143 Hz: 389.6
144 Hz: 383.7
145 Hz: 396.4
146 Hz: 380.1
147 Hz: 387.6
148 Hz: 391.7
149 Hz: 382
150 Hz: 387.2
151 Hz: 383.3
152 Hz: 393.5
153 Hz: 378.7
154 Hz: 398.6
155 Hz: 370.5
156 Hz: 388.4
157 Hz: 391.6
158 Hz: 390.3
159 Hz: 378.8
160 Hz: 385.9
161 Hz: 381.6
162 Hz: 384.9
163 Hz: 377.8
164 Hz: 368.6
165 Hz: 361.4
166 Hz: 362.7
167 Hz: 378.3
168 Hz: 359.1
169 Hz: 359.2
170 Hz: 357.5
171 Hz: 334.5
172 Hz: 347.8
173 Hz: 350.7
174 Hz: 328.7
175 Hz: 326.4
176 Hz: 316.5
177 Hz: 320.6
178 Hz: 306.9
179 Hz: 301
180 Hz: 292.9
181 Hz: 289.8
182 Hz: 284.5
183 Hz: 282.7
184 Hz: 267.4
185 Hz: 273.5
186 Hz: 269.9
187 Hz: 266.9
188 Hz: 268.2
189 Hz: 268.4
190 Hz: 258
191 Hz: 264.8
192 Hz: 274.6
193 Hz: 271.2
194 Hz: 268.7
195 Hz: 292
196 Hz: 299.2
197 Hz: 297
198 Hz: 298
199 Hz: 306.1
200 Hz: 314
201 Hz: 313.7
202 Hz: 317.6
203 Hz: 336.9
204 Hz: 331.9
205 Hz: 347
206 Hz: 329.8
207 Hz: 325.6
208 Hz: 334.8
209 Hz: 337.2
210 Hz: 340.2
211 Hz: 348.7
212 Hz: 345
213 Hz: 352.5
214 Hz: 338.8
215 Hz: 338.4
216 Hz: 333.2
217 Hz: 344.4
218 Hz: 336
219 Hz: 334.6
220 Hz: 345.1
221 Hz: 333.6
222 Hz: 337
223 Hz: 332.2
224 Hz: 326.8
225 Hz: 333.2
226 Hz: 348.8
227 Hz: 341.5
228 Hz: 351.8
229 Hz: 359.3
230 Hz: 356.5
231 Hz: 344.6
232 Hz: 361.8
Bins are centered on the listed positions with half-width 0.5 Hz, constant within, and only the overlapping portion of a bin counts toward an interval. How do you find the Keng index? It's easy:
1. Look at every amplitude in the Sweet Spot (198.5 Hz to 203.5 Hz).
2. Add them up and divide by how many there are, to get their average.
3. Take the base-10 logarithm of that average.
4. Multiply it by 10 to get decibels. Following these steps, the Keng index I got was 25.0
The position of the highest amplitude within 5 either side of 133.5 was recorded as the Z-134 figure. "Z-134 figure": 136 Hz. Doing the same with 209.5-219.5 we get 213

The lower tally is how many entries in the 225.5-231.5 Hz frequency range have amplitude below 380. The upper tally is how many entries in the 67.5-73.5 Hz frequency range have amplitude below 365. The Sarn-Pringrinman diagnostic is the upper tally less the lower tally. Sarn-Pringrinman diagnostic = -6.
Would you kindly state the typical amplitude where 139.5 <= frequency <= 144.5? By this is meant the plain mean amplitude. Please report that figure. 387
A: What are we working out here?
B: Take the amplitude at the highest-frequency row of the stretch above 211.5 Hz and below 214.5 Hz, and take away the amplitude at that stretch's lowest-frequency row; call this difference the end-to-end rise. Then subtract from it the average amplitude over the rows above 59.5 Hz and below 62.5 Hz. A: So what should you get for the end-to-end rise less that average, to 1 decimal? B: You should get -400.2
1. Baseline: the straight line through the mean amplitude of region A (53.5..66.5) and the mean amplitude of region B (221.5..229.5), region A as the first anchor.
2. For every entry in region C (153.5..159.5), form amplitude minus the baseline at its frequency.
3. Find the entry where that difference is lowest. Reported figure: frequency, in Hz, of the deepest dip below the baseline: 155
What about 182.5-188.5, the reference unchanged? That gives 184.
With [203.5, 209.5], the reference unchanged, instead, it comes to 207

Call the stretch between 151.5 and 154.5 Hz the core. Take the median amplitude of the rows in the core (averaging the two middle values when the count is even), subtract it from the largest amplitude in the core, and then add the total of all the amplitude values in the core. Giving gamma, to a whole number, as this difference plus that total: 1176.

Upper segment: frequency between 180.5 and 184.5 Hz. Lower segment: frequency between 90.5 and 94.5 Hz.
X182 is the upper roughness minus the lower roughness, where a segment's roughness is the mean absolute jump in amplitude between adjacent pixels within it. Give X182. 2.4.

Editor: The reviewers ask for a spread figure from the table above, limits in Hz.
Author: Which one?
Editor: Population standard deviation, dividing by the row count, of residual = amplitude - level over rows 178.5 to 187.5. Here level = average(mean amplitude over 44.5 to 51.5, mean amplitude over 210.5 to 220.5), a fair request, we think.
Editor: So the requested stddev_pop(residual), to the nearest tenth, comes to 11.5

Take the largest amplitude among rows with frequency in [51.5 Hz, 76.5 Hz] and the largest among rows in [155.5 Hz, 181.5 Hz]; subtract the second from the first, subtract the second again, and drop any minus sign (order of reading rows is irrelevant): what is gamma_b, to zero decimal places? 374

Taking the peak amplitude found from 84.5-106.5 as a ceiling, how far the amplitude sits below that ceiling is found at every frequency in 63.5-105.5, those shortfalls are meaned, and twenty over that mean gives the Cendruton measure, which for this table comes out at 1.9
